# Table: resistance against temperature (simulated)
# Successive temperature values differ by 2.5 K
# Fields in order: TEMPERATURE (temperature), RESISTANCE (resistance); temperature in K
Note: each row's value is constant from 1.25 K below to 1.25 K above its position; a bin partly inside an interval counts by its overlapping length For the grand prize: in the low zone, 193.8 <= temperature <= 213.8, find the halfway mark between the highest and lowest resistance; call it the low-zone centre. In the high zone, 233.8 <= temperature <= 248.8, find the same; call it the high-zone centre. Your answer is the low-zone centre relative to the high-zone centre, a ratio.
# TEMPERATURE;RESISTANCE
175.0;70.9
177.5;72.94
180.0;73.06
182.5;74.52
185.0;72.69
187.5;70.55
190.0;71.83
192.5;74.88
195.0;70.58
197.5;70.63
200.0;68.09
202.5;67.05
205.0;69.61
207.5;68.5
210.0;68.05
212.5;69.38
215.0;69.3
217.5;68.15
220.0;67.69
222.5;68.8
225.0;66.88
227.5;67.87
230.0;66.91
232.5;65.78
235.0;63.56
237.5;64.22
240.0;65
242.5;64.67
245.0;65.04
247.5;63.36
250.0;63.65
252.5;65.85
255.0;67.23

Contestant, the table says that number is 1.07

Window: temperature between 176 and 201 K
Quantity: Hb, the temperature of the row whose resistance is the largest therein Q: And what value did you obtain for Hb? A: 192.5 K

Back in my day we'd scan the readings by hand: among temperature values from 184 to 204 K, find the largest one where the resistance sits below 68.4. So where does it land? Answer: 202.5 K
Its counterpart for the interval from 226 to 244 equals 242.5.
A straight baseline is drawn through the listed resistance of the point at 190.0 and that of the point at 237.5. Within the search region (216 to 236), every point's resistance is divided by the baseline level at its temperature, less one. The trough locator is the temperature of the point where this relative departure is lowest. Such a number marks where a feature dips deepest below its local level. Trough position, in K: 235.0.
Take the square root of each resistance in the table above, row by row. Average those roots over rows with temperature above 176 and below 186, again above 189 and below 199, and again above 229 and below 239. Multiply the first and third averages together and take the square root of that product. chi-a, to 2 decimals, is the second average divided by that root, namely 1.02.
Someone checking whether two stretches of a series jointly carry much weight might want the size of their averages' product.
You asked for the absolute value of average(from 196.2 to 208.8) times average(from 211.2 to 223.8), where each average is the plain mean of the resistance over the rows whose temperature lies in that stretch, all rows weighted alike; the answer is 4722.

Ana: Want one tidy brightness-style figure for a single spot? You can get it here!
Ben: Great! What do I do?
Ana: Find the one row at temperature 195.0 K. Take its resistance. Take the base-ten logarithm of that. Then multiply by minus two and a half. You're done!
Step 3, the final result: -4.62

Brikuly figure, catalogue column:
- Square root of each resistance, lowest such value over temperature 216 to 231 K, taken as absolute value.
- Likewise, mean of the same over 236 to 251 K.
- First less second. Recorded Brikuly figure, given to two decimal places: 0.16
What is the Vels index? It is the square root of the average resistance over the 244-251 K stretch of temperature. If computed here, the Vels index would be 8.00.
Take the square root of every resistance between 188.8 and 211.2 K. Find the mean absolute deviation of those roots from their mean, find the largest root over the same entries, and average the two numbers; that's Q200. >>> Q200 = 4.38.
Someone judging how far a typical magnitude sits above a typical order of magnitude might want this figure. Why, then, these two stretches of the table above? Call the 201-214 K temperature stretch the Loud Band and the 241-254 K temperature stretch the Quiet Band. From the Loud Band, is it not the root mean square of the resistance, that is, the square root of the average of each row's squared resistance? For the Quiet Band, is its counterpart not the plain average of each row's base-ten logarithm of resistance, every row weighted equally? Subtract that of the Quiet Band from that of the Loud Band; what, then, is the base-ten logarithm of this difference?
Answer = 1.82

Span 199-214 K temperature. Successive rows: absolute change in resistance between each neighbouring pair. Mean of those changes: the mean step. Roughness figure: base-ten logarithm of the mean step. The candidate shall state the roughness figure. 0.11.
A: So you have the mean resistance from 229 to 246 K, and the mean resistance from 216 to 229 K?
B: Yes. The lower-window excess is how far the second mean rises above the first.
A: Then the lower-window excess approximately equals 2.9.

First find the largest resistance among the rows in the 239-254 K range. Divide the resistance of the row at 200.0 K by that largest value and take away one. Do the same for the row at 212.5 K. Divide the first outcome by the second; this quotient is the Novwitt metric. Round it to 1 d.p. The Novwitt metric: 0.6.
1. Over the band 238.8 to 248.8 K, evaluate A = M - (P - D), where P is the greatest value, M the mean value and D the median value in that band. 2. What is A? 64.3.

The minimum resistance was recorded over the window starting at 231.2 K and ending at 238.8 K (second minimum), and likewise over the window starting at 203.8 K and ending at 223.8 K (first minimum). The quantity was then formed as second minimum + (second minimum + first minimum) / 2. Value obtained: 129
